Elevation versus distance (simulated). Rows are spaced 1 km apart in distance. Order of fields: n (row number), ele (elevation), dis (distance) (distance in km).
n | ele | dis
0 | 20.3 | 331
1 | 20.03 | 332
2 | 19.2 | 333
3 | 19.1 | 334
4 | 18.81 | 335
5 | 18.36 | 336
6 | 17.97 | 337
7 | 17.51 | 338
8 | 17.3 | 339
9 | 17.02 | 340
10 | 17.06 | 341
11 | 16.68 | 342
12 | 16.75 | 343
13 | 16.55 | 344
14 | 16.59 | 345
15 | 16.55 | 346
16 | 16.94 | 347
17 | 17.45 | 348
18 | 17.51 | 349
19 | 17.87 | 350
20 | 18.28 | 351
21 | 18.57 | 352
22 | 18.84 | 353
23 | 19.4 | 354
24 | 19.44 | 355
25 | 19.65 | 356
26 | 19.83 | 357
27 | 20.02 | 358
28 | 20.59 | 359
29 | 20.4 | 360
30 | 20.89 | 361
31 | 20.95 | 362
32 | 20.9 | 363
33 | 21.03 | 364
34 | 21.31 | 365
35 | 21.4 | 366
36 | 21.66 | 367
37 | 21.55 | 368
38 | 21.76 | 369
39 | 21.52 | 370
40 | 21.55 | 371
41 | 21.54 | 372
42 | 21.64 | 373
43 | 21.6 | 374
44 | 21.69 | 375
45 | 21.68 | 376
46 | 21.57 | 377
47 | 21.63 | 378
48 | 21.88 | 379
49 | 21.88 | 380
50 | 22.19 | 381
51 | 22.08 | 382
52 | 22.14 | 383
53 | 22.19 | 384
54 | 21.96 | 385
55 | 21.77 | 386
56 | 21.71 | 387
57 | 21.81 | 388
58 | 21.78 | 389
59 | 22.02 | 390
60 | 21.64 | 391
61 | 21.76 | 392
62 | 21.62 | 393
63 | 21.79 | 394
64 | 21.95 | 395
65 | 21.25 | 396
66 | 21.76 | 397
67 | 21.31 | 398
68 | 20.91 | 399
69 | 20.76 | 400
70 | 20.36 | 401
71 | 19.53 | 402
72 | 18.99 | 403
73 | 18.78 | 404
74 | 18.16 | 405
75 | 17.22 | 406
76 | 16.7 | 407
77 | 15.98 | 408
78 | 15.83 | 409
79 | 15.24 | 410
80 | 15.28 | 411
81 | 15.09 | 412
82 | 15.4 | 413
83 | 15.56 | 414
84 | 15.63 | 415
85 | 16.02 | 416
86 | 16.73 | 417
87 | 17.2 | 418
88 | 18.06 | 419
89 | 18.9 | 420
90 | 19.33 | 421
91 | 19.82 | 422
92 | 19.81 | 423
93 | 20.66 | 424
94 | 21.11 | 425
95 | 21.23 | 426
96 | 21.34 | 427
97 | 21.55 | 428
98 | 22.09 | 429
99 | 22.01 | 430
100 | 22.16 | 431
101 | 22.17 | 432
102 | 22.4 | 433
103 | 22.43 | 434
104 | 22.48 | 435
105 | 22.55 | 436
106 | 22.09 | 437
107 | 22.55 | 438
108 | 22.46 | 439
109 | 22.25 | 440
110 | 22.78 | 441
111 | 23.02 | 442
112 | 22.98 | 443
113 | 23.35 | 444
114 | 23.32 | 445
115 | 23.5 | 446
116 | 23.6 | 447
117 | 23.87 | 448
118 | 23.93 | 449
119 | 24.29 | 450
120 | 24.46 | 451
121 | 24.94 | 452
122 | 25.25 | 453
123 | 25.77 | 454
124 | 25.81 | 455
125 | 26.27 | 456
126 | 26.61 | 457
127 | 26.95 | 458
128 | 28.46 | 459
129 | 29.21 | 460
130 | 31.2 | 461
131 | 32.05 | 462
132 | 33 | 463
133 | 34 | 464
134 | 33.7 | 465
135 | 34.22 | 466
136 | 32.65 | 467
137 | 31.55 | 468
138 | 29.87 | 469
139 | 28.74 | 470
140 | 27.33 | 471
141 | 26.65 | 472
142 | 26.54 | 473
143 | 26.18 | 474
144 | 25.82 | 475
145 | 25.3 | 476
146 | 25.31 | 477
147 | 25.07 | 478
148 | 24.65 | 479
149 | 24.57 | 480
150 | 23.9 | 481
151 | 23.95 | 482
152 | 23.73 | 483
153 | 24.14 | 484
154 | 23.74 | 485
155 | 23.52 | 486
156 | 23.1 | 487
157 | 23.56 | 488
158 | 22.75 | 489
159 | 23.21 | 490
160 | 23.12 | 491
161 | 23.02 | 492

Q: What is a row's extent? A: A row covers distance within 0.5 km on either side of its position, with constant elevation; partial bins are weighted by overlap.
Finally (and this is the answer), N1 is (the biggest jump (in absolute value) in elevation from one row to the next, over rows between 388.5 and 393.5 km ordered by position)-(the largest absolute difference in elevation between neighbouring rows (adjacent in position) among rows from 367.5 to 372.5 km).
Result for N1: 0.14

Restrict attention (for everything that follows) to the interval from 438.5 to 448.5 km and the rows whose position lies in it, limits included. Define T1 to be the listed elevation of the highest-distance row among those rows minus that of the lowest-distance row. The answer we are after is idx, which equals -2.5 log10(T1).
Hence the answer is -0.37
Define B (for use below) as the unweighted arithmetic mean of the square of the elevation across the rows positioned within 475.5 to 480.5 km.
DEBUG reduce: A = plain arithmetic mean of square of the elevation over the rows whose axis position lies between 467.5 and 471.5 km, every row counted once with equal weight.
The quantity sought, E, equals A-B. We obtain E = 241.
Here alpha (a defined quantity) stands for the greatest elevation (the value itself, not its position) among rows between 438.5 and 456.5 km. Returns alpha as 26.27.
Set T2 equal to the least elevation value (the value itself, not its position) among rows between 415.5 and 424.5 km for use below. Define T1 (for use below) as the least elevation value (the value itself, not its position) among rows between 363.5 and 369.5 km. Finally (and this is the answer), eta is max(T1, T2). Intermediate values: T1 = 21.03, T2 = 16.02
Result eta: 21.0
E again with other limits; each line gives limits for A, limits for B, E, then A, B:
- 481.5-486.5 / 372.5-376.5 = 98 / 567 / 469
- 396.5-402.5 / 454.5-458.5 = -266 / 432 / 698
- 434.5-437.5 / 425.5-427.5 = 48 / 501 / 453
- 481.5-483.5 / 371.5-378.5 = 101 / 568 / 467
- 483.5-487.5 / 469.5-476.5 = -153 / 558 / 711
